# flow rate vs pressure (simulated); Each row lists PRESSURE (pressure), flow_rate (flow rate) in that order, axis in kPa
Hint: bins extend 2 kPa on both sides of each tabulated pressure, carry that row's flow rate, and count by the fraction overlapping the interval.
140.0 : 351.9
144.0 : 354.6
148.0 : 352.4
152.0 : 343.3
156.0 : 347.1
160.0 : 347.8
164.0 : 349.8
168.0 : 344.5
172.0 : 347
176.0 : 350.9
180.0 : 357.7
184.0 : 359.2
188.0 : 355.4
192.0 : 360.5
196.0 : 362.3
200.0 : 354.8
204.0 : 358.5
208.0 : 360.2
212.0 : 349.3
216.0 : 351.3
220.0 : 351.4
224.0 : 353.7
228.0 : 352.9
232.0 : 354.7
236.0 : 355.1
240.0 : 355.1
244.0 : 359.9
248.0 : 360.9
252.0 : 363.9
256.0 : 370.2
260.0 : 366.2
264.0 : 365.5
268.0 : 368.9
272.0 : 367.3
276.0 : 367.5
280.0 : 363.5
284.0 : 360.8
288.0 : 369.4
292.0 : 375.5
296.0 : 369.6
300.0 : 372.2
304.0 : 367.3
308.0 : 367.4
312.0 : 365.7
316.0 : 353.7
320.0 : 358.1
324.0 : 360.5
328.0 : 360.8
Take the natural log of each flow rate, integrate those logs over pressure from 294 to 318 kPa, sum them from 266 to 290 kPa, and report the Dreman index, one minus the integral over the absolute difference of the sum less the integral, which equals -0.333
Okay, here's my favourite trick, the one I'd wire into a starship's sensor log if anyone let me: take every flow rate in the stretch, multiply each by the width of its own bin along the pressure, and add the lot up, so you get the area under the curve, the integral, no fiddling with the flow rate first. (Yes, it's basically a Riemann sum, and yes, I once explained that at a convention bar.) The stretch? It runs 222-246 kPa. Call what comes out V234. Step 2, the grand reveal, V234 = 8526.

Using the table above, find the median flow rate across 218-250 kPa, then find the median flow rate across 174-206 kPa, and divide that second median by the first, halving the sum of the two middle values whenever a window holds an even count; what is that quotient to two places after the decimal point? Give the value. 1.01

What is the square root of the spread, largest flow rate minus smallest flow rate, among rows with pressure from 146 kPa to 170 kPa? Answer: 3.0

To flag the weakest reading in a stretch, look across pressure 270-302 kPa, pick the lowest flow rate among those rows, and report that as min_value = 360.8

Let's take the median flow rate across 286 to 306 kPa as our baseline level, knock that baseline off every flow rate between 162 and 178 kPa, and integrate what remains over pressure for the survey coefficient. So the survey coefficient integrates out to -345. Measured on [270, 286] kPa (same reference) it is -77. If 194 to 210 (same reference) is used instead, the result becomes -170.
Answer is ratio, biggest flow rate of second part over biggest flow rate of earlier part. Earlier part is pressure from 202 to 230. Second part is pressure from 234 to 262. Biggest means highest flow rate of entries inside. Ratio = 1.03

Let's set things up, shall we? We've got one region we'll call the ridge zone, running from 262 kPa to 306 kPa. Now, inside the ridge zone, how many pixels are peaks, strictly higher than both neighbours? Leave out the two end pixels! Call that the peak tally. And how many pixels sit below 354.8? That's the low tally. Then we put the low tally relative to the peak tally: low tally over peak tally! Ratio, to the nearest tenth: 0.0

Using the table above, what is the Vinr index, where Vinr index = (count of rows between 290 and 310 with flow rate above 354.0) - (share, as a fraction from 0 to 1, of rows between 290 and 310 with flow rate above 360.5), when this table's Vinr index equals 4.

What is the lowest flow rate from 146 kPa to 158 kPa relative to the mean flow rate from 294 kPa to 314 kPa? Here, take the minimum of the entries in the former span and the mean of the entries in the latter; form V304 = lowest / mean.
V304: 0.93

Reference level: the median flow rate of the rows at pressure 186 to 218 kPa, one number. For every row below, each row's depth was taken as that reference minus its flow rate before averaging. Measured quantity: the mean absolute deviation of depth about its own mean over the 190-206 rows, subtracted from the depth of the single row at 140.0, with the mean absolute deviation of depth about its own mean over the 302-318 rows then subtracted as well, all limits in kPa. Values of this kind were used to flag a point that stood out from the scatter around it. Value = -2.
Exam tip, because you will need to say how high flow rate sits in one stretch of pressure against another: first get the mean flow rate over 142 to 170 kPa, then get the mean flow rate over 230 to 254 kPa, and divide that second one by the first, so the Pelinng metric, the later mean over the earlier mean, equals 1.03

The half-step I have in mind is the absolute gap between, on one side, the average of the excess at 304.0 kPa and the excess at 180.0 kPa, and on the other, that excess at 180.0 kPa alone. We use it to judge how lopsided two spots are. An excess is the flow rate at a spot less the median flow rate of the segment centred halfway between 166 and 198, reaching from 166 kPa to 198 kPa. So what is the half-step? 4.8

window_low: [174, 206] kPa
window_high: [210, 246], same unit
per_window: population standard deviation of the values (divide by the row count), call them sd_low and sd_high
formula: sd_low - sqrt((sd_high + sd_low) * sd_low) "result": -1.22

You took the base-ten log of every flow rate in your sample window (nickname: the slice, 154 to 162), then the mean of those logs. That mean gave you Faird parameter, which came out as 2.54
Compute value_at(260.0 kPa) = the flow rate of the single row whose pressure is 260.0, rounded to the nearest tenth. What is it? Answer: 366.2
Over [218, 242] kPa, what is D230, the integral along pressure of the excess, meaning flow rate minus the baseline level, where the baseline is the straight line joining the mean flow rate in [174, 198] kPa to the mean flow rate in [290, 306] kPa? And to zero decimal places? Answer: -220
